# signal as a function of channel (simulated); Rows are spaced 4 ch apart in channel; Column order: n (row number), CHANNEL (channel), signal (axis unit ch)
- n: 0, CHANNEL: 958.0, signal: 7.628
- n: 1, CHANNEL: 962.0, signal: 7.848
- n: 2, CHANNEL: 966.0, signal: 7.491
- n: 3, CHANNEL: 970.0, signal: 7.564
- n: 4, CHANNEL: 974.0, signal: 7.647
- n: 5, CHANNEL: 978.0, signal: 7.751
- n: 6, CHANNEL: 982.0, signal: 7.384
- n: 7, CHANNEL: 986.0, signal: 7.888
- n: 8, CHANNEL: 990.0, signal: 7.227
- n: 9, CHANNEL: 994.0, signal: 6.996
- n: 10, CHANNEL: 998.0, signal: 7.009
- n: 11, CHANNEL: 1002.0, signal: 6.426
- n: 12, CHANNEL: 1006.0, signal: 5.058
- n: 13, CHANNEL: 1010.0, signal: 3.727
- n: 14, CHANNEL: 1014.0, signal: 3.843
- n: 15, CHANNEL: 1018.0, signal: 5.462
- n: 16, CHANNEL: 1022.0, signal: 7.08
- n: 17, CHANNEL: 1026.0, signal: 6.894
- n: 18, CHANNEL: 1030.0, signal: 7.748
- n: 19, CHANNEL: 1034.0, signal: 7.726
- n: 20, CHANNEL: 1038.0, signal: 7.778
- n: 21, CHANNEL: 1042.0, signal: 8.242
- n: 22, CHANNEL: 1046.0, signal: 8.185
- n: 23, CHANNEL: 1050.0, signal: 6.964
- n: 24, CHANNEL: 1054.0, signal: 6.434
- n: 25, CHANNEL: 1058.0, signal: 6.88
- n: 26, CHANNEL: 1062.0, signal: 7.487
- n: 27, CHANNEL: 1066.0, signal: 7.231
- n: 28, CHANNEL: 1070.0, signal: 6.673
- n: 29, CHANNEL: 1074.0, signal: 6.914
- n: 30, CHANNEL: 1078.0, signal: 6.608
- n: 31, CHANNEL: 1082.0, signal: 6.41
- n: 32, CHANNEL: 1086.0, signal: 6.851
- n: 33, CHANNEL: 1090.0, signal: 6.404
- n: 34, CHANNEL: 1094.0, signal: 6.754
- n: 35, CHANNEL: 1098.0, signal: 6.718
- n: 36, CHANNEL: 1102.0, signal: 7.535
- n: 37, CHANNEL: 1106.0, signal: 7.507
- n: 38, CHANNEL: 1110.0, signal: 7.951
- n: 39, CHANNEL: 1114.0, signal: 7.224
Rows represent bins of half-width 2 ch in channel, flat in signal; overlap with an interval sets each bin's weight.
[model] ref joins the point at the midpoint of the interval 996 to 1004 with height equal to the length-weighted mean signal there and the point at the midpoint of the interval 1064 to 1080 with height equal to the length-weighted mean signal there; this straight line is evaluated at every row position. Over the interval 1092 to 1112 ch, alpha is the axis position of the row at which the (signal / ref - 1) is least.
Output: 1098.0 ch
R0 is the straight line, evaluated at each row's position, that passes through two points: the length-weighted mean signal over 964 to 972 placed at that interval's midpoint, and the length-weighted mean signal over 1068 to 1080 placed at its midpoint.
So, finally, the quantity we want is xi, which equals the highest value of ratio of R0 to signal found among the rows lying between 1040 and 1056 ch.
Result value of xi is 1.07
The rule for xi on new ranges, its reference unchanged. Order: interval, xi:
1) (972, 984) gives 1.01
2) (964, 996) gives 1.05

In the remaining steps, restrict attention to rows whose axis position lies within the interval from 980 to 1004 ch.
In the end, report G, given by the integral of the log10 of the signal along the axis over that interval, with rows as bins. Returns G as 20.5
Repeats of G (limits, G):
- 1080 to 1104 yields 19.9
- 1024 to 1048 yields 21.3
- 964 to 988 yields 21.2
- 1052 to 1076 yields 20.2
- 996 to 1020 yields 17.0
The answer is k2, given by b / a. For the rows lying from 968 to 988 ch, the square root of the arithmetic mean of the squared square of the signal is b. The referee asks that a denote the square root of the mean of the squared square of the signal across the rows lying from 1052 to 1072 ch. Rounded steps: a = 49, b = 59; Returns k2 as 1.20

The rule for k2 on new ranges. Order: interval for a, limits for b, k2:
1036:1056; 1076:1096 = 0.75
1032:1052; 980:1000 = 0.88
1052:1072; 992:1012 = 0.79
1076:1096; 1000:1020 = 0.62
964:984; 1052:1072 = 0.85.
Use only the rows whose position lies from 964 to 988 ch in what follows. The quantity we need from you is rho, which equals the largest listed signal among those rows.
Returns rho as 7.888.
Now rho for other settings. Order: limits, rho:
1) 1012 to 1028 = 7.08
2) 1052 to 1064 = 7.487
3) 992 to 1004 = 7.009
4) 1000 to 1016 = 6.426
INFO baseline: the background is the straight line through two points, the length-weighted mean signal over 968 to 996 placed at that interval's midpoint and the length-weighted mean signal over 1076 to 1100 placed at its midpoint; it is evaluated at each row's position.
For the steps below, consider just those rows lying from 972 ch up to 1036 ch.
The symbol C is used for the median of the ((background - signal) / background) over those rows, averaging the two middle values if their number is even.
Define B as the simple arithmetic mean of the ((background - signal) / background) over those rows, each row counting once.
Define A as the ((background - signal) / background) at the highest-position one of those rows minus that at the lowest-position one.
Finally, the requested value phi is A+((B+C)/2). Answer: -0.02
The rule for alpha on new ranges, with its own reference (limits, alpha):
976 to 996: 994.0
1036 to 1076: 1054.0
